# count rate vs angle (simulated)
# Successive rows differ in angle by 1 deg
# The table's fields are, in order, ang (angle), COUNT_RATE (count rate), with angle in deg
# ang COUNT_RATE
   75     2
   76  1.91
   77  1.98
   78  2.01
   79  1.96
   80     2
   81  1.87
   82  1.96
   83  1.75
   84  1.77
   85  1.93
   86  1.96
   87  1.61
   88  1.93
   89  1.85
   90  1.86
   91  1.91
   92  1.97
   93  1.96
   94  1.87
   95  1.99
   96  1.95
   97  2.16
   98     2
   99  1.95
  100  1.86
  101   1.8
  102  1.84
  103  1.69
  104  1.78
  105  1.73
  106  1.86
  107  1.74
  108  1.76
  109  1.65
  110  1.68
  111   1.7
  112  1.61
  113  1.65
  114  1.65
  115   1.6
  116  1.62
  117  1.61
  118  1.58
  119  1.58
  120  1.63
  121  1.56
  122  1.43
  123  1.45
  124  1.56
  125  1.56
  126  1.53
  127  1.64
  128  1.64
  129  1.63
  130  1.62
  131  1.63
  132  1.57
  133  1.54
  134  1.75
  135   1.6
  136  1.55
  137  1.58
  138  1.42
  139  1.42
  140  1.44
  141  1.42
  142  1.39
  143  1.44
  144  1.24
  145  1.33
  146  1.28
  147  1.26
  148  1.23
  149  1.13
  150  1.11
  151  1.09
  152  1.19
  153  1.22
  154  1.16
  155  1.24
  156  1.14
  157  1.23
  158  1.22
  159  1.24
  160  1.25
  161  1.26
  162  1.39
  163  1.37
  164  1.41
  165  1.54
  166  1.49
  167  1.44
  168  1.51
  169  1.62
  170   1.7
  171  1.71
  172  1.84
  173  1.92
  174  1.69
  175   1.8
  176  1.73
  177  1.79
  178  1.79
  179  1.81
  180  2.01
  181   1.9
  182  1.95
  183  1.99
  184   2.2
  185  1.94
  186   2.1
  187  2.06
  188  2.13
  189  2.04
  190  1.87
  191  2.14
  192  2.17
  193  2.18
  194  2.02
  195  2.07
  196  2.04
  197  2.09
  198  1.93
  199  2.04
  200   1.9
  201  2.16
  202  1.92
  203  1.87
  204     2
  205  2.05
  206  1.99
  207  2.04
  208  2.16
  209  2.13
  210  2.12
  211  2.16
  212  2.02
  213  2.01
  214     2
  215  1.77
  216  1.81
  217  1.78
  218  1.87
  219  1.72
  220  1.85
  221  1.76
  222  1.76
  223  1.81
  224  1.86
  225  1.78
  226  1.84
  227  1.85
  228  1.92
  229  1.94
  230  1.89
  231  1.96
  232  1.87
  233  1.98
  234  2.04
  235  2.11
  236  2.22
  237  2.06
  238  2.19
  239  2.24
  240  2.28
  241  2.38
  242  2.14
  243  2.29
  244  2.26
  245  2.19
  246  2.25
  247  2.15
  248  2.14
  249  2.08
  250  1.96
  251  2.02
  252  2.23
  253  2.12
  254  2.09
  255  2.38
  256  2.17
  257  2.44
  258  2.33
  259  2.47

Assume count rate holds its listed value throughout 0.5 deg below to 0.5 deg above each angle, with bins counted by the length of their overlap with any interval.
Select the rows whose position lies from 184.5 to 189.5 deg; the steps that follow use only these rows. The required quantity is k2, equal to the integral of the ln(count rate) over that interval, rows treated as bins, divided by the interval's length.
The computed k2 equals 0.72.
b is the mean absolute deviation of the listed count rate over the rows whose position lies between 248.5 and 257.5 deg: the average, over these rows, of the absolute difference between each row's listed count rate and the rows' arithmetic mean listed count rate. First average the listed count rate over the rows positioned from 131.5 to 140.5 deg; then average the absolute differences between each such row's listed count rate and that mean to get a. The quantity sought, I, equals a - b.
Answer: -0.047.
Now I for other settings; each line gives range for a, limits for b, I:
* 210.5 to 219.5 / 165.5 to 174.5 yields 0.000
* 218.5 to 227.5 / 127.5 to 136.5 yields -0.001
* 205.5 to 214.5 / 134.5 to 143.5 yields -0.004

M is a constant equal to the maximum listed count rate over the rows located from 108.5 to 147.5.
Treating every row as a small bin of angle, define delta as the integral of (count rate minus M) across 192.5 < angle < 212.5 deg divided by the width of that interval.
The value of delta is 0.3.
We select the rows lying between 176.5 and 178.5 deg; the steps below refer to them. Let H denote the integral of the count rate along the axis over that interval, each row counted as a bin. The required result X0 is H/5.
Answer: 0.72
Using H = 3.58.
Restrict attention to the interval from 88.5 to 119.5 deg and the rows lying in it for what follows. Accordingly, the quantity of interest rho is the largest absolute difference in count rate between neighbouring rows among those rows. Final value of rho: 0.21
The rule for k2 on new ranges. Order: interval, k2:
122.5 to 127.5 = 0.44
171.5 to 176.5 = 0.58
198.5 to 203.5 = 0.68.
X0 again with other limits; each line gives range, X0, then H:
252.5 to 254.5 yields 0.84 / 4.21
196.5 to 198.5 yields 0.80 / 4.02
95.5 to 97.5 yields 0.82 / 4.11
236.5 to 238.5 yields 0.85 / 4.25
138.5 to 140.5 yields 0.57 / 2.86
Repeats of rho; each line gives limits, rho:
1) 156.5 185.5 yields 0.26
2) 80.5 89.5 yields 0.35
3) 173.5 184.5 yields 0.21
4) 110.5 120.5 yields 0.09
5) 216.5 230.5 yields 0.15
